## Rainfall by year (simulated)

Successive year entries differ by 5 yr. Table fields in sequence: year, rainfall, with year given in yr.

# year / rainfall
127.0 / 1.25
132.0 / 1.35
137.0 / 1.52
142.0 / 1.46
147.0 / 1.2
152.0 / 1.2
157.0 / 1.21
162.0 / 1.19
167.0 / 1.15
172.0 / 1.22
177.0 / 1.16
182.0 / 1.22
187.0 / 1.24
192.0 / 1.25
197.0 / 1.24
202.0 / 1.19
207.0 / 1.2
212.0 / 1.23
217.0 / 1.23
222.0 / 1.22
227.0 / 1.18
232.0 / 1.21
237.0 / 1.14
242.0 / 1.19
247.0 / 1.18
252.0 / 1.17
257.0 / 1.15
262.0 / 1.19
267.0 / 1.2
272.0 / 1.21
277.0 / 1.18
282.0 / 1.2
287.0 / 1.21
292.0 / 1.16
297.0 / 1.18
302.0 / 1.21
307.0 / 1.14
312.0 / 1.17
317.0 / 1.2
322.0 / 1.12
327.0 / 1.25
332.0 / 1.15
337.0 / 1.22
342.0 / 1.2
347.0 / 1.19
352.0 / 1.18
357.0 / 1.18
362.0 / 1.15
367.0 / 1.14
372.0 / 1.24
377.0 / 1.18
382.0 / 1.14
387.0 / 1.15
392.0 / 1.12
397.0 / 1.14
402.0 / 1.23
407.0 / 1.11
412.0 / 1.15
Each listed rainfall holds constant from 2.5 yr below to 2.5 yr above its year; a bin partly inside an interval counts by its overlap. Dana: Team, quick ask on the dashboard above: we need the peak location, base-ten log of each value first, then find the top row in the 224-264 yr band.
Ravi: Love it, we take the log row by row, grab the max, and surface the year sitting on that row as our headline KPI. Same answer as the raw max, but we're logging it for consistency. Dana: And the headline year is 232.0 yr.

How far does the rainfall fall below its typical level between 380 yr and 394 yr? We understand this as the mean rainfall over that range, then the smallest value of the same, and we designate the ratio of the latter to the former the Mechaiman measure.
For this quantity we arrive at 0.985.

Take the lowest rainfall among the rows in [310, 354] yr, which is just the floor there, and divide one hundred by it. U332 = 89.3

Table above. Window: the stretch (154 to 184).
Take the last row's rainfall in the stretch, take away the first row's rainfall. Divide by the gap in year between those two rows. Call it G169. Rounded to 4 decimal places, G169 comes 0.0004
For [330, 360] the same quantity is 0.0012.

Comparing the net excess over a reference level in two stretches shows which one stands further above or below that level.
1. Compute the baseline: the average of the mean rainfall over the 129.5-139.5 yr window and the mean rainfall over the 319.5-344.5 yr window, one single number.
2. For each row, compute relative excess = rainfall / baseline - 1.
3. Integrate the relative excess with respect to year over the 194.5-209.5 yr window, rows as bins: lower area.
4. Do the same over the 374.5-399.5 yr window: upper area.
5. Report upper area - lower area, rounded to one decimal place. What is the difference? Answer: -2.0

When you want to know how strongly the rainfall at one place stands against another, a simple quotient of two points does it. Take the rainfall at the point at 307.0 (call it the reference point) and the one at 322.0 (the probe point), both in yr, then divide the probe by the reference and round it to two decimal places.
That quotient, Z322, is 0.98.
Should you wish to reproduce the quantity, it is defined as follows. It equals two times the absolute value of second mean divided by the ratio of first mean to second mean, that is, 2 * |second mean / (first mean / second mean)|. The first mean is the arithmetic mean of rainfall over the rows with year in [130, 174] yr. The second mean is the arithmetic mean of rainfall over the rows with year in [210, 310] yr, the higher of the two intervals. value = 2.21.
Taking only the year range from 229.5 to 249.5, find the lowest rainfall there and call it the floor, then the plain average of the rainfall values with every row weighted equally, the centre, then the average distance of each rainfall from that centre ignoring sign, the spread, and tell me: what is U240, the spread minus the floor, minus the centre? -2.30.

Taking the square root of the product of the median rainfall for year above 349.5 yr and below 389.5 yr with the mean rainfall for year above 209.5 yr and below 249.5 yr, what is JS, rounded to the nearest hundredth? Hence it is 1.18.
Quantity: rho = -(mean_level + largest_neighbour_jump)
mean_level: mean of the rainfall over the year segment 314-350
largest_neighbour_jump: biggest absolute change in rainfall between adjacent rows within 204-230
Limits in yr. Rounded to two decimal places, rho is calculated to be -1.23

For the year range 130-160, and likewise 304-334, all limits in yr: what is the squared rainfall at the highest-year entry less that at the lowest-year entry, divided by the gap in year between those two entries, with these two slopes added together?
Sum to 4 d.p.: -0.0134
